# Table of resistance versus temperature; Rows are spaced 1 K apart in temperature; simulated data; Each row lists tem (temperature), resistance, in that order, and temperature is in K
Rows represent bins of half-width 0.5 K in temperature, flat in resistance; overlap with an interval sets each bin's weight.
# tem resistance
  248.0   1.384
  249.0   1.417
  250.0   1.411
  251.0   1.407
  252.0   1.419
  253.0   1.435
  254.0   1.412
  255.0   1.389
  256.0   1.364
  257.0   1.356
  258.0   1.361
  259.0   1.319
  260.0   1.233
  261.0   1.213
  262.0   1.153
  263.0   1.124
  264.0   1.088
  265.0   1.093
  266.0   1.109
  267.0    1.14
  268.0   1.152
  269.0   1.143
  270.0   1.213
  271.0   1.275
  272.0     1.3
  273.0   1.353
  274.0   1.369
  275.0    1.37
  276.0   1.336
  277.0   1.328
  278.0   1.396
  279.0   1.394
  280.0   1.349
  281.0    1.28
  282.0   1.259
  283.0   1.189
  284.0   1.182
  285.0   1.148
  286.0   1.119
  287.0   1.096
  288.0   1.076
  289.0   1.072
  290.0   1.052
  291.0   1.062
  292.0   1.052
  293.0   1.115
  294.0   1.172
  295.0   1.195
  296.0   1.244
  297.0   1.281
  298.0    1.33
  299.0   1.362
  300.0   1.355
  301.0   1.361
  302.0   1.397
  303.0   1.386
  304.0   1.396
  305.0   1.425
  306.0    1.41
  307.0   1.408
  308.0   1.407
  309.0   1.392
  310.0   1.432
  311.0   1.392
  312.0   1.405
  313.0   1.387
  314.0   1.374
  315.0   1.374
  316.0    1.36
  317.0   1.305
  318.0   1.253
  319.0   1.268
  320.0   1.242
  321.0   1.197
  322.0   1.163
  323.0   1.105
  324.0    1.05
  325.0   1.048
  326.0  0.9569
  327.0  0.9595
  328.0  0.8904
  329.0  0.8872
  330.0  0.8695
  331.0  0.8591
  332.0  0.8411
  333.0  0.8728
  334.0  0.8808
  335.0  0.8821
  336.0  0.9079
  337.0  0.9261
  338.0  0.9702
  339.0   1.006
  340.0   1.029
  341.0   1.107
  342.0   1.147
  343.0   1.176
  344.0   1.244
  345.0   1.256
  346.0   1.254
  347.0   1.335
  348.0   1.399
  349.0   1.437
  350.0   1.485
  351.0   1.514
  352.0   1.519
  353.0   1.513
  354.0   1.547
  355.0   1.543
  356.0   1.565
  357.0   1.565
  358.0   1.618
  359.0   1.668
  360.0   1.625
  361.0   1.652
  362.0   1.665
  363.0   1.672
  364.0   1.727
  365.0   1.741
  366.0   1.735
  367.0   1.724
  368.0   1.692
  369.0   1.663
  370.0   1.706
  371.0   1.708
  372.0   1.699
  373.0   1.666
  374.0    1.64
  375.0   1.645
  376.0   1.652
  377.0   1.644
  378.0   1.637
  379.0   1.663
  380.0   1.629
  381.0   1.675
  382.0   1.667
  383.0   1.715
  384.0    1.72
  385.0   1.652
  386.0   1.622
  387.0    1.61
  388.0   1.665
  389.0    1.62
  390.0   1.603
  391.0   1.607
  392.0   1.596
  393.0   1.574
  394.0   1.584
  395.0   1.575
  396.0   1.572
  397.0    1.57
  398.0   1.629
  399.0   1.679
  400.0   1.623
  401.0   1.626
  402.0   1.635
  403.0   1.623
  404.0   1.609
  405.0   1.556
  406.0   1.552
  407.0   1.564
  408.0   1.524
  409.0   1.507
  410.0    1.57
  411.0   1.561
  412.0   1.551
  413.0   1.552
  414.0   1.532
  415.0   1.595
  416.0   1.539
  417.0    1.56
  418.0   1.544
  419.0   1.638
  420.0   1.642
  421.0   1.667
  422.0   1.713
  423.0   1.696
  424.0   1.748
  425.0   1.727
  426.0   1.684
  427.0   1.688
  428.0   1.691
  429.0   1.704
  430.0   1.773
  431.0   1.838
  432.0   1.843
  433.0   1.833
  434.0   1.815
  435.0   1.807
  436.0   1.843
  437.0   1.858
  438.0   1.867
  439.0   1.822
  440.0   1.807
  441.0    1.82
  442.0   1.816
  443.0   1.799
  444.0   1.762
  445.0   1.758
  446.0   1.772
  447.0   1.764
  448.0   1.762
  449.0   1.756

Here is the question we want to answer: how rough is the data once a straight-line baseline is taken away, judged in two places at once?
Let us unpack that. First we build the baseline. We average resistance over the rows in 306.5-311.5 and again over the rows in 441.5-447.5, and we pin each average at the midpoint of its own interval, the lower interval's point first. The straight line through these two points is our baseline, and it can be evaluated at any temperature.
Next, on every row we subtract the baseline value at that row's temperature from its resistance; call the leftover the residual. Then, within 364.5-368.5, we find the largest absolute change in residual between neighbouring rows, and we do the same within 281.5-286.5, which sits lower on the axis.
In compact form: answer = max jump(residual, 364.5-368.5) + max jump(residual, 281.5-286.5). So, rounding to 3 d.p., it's 0.107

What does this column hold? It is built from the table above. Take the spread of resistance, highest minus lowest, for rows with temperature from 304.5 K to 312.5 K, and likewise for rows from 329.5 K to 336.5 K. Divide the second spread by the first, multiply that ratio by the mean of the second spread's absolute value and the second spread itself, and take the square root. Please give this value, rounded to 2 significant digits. 0.33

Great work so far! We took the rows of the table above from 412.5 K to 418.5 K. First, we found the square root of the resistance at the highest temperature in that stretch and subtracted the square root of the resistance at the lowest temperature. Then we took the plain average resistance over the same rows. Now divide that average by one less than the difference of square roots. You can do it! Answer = -1.55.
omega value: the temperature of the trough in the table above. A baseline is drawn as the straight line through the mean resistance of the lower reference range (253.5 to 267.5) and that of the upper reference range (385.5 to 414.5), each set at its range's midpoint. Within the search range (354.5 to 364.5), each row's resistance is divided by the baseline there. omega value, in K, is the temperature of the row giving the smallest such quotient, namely 355.0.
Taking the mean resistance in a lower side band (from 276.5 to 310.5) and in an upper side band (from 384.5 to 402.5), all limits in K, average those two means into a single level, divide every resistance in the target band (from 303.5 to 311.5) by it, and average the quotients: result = 0.98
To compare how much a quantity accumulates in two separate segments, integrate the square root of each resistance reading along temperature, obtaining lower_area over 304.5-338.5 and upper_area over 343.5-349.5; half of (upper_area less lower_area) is -15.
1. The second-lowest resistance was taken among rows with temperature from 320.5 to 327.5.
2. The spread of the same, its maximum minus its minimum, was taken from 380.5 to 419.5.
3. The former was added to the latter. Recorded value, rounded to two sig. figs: 1.2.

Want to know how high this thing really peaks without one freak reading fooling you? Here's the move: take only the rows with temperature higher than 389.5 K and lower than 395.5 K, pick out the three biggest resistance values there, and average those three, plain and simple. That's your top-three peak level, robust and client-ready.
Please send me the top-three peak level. 1.60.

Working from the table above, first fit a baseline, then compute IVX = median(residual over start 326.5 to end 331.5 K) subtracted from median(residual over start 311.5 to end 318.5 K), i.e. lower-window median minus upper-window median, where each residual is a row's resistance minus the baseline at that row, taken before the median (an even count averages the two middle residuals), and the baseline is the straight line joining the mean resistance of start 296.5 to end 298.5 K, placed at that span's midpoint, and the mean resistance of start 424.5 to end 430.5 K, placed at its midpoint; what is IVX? 0.53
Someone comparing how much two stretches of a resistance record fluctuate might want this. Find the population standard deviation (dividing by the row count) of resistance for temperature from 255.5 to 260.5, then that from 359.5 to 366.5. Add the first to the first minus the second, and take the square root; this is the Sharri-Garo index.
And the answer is 0.24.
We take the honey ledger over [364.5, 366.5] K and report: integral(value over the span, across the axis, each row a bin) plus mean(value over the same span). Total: 5.21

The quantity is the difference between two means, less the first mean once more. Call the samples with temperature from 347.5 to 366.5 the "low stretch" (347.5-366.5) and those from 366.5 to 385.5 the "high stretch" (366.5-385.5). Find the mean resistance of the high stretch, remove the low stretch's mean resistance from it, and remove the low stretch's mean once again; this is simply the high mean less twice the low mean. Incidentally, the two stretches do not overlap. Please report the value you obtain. -1.50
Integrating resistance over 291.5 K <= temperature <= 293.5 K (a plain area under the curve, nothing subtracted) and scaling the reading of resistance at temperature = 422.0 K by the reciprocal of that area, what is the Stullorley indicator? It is 0.79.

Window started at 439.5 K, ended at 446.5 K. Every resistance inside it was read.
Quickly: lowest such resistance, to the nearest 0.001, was 1.758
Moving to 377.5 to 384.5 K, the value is 1.629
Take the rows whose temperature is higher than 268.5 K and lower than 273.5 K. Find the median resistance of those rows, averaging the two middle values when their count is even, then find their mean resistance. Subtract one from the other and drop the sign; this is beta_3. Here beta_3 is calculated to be 0.018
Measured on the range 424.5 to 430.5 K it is 0.014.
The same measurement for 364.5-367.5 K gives 0.002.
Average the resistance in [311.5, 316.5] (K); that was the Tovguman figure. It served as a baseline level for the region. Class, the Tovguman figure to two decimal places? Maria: 1.38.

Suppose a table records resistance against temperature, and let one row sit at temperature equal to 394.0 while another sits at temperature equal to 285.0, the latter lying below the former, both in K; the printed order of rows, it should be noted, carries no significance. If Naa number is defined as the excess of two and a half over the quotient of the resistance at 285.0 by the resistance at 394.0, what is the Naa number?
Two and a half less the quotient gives 1.78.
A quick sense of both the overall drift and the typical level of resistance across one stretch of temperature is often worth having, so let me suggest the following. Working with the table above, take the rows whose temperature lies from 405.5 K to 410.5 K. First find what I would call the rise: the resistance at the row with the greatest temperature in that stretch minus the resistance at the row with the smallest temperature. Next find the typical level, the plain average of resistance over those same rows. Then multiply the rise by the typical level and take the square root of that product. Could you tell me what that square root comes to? 0.17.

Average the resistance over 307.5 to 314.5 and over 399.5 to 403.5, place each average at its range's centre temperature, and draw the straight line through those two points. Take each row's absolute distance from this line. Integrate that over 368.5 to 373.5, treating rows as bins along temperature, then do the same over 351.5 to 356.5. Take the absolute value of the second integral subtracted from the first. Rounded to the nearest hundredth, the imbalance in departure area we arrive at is 0.54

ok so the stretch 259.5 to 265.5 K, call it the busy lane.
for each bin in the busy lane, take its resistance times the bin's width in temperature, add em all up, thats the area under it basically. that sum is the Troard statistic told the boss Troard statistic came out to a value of 6.9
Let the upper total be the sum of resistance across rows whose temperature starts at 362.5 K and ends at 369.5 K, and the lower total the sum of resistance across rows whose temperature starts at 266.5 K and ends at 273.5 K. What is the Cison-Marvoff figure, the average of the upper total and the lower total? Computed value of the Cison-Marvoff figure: 10.3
